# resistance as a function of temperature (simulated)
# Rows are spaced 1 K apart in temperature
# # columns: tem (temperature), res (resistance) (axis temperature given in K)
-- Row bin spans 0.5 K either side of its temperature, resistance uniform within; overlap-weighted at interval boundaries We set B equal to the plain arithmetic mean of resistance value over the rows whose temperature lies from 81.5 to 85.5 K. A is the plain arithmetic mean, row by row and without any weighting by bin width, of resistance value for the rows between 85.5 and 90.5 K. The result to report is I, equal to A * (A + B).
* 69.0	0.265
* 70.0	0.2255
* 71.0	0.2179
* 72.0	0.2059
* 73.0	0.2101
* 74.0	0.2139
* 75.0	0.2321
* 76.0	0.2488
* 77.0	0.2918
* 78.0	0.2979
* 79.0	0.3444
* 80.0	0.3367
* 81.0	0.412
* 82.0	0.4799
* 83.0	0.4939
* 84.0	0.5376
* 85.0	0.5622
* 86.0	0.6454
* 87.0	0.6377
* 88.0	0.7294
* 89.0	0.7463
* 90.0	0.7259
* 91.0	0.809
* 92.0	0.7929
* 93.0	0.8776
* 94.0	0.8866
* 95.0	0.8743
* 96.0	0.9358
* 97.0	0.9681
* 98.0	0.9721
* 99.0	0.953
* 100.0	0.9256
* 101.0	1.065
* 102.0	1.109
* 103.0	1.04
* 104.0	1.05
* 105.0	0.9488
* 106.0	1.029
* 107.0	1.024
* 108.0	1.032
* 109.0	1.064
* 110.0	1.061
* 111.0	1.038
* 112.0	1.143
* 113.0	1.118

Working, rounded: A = 0.7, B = 0.5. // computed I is 0.8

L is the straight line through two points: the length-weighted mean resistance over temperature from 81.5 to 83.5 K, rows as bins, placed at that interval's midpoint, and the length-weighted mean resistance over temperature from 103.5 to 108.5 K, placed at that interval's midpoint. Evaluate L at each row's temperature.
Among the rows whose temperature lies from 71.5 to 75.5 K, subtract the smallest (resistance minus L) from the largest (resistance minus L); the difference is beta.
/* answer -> 0.041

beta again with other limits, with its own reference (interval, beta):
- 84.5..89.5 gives 0.100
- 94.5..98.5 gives 0.049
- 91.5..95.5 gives 0.062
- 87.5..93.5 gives 0.084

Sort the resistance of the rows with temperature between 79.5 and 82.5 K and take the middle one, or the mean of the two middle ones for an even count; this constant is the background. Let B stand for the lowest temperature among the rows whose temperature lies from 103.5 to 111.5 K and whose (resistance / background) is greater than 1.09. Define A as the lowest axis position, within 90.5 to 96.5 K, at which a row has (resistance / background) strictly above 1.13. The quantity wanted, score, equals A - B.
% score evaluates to -13 K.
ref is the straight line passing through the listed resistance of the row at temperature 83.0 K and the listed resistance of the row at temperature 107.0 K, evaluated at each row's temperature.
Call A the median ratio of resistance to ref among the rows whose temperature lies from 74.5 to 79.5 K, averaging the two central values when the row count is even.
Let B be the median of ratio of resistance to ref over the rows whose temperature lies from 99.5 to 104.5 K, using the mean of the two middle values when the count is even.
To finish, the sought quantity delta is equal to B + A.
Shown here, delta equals 1.89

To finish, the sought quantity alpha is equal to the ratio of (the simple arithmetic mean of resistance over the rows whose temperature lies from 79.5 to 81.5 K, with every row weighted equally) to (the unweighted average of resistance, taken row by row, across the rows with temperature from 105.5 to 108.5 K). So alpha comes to 0.36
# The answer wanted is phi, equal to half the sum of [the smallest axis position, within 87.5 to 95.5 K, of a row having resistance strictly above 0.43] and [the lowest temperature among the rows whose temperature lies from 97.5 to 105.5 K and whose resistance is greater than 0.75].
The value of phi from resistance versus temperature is 93.0 K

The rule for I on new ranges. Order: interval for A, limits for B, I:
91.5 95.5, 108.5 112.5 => 1.7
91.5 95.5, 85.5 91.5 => 1.3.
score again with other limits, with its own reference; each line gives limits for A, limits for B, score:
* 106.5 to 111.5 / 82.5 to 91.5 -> 24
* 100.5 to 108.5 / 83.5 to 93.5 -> 17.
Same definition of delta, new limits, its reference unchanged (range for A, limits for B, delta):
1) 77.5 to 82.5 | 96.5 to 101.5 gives 2.03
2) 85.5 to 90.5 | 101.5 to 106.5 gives 2.25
